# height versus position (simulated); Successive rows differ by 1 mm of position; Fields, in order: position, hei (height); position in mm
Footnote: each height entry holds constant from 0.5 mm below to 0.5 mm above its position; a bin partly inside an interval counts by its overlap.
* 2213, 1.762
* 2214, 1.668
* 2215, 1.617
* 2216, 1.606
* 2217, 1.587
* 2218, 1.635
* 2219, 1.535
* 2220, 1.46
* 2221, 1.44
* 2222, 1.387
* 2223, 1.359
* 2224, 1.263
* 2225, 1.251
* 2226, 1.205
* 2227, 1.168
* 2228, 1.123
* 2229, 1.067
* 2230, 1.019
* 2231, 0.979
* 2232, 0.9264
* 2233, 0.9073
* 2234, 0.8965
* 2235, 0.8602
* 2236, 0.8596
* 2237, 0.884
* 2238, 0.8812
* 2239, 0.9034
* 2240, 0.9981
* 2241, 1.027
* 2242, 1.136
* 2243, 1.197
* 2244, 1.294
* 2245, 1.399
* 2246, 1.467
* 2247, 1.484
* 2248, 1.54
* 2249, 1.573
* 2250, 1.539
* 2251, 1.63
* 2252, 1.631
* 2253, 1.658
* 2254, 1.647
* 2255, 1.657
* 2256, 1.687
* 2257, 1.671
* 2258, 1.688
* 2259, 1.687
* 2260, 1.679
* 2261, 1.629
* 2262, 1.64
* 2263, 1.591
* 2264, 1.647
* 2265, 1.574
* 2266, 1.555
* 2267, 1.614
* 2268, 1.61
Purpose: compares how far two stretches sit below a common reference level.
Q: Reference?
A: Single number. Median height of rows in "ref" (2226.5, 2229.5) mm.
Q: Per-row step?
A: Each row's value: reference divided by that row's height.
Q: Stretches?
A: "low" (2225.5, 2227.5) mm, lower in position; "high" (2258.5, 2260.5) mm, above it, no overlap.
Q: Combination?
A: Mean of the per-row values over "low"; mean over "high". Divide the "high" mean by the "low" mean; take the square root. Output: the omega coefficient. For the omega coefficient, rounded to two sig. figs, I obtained 0.84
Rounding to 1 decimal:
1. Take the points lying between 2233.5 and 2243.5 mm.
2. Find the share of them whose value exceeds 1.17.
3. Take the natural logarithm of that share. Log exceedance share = -2.3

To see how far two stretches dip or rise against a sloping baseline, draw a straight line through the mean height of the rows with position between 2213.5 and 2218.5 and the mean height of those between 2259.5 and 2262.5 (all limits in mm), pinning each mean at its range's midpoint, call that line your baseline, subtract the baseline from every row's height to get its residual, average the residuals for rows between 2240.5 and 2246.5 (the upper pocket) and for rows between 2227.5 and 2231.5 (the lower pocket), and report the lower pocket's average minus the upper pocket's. -0.20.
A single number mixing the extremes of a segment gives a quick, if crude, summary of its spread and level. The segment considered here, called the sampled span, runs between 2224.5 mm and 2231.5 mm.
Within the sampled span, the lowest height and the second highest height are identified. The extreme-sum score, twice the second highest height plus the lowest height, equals 3.4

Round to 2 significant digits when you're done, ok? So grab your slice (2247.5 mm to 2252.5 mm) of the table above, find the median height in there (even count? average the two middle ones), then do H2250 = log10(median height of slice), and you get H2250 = 0.20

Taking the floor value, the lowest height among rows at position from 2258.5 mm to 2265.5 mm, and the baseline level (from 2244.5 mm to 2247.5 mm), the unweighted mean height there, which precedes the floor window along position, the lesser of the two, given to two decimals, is 1.45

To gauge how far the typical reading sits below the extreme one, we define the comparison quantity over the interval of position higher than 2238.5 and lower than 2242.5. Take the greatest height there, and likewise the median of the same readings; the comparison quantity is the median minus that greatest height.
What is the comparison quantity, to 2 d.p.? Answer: -0.12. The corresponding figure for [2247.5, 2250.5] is -0.03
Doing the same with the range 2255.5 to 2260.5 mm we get 0.00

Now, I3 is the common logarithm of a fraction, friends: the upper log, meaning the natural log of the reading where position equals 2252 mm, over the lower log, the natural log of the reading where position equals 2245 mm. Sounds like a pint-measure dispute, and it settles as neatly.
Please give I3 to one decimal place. 0.2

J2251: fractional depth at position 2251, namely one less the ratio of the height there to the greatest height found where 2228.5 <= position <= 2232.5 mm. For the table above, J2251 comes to -0.53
